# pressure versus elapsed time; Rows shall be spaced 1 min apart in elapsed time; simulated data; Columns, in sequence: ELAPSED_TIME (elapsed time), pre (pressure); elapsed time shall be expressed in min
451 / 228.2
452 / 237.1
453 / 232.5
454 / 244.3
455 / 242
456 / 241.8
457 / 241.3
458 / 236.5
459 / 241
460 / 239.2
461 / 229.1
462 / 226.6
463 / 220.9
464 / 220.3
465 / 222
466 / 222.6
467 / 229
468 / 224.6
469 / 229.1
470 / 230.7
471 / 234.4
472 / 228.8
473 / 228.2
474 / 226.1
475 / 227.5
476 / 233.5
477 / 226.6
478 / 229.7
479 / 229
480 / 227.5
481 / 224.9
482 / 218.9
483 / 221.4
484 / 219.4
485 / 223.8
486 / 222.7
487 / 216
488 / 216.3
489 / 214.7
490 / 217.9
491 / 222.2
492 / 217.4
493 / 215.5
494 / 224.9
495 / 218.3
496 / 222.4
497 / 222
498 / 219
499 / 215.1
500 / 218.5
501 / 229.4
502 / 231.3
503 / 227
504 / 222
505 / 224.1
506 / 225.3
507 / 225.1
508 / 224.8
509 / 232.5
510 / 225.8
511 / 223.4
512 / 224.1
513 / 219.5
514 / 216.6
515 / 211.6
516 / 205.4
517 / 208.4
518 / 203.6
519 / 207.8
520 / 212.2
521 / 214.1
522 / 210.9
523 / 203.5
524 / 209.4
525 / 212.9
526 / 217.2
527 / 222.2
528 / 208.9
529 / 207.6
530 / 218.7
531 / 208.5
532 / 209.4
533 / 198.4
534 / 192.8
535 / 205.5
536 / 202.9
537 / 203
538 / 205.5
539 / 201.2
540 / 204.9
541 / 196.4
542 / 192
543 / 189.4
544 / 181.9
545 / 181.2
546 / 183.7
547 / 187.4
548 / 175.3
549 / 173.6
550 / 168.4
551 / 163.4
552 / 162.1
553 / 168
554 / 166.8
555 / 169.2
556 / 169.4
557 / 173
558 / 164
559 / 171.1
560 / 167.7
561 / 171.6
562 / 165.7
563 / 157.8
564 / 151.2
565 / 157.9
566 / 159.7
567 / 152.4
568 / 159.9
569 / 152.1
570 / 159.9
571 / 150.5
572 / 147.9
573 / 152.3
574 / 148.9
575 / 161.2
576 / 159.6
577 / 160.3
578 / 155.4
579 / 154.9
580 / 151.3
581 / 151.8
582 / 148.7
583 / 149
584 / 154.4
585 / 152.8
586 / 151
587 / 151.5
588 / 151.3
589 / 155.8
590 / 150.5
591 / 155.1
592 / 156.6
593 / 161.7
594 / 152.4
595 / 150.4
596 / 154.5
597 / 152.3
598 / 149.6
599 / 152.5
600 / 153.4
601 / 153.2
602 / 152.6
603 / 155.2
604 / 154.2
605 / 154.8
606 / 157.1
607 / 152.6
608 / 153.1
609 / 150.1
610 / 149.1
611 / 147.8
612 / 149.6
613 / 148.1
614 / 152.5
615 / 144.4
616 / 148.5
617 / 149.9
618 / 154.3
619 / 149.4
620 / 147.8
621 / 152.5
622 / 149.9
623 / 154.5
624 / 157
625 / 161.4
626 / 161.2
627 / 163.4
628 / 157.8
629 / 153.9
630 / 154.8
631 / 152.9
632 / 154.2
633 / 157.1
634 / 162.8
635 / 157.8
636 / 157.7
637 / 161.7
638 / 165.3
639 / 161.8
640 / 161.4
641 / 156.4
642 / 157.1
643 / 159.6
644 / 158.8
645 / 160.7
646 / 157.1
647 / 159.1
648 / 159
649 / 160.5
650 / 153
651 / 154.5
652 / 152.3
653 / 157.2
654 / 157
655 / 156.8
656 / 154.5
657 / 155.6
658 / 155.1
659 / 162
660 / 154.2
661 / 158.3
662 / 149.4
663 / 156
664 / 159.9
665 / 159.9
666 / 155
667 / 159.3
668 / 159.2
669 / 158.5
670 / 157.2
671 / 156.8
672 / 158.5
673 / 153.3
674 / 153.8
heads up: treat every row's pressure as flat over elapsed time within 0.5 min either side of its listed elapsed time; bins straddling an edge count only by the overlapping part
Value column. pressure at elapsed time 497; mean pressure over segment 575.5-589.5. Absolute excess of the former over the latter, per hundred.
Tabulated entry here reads 0.69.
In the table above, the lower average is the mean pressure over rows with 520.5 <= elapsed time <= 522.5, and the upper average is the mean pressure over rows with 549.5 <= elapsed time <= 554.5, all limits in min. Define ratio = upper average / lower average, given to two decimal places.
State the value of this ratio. 0.78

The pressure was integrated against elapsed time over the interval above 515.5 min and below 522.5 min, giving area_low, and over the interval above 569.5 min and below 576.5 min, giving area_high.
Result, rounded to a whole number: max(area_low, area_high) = 1462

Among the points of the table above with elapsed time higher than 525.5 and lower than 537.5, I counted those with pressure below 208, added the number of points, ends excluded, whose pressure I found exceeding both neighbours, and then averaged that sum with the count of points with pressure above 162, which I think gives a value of 11.0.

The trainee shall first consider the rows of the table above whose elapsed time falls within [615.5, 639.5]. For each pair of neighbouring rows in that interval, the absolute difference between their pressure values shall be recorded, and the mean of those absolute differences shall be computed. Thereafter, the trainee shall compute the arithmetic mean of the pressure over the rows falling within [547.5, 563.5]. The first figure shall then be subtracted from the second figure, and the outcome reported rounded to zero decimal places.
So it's 165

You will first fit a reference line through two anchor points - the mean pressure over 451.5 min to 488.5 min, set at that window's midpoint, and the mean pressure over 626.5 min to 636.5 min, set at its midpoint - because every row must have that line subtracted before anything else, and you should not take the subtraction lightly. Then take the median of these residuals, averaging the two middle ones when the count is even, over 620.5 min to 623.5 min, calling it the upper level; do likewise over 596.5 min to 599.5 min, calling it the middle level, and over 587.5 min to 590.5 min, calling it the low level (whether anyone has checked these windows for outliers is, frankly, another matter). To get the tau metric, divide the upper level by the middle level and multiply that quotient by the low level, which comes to -12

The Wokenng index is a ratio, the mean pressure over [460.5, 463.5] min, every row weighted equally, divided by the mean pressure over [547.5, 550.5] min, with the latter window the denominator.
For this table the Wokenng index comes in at 1.31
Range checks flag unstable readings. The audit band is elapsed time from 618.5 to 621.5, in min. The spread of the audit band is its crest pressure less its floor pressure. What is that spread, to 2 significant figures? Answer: 4.7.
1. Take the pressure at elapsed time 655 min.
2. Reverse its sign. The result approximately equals -157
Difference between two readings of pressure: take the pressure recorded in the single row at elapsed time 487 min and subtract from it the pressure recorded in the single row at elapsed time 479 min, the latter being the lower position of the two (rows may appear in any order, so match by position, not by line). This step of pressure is -13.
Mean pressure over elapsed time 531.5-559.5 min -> 184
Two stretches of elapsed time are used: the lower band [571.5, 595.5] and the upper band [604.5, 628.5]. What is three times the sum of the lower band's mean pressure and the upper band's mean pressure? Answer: 919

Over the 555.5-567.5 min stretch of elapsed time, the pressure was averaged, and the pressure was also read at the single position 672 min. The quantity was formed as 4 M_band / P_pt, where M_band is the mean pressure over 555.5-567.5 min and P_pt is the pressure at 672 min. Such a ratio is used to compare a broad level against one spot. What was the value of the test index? 4.1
